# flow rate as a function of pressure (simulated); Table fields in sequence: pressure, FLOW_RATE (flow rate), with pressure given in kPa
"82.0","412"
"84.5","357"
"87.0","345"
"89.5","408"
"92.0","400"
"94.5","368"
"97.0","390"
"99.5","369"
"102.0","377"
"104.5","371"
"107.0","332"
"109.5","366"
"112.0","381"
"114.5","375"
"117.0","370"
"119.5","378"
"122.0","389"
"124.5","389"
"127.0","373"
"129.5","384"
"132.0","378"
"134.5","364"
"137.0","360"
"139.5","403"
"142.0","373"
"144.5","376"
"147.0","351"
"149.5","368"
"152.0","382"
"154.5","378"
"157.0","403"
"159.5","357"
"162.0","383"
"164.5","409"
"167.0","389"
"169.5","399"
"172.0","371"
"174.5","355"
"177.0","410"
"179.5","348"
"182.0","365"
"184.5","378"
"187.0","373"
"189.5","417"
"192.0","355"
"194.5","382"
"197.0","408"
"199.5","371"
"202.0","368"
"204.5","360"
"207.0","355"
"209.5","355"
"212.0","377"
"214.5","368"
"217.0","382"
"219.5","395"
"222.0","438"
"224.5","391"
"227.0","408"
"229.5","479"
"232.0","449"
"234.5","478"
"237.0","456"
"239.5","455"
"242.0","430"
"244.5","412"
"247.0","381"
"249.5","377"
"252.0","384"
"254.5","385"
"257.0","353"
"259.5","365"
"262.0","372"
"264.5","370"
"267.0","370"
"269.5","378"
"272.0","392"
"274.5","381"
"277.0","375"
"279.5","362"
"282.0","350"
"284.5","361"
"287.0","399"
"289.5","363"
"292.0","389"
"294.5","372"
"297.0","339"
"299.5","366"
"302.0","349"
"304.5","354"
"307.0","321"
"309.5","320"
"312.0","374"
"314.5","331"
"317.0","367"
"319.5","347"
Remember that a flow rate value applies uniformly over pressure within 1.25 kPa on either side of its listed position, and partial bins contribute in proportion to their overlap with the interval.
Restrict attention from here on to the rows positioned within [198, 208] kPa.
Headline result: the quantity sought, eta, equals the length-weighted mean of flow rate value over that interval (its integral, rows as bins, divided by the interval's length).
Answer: 365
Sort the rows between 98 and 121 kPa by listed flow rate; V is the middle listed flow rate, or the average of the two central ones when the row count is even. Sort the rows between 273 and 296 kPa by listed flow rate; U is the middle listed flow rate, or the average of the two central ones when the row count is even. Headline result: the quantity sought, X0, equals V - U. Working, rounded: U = 372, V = 371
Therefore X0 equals -1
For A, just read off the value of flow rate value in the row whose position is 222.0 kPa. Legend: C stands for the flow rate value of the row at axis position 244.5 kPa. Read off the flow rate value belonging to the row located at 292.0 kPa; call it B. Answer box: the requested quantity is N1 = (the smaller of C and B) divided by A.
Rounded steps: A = 438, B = 389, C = 412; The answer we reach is 0.89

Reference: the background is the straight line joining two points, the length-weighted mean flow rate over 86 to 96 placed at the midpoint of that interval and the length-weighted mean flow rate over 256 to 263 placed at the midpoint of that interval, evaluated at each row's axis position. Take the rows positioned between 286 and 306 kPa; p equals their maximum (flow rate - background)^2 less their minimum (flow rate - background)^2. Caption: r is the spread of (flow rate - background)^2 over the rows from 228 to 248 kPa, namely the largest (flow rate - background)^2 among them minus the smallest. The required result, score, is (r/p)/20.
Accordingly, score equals 0.42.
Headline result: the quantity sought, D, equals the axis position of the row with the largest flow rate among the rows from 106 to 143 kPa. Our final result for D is 139.5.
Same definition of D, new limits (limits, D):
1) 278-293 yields 287.0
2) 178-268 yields 229.5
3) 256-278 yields 272.0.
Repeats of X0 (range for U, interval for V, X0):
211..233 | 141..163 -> -19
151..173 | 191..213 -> -15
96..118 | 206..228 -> 11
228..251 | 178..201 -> -76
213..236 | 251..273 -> -36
